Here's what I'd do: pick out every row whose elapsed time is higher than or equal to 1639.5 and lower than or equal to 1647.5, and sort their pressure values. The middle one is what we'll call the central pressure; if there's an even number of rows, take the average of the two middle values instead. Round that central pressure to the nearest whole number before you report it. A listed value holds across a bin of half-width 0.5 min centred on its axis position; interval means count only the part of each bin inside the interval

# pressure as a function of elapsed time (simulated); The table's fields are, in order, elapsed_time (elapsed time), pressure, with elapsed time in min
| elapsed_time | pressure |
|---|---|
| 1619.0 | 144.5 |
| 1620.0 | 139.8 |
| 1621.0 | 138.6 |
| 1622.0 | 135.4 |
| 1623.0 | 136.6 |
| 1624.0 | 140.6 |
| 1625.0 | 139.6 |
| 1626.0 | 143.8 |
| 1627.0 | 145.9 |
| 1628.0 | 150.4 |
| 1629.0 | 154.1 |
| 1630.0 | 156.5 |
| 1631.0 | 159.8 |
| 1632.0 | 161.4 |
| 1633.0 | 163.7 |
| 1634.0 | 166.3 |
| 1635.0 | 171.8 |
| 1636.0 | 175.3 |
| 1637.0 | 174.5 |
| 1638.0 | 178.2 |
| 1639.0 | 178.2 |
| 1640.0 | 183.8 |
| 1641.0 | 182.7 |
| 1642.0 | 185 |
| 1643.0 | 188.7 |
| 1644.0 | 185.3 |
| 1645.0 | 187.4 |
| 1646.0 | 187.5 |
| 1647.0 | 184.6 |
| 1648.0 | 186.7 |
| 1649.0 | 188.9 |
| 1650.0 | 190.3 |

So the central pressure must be 185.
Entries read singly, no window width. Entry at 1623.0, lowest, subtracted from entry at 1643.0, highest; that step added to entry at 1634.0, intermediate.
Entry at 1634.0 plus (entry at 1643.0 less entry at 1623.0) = 218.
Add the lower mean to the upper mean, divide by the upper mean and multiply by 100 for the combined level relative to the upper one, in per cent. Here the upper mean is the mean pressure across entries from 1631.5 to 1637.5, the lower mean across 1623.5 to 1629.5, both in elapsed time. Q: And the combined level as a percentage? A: 186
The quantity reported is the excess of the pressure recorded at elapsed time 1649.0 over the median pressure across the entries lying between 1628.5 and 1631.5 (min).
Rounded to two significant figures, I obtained 32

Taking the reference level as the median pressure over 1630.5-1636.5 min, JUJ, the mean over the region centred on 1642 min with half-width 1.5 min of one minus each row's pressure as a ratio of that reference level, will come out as -0.12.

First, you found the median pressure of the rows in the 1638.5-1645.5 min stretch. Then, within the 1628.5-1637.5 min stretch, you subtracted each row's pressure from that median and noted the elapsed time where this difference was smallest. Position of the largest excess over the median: 1636.0 min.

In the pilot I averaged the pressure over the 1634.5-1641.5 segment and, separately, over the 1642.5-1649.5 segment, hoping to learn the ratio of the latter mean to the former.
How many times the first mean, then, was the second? 1.05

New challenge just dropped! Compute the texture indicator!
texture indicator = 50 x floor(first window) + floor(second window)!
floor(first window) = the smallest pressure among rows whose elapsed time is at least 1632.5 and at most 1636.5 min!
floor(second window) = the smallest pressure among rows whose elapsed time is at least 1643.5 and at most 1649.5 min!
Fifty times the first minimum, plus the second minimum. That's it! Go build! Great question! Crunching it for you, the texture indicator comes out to 8370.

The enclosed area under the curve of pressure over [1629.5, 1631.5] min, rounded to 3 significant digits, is 316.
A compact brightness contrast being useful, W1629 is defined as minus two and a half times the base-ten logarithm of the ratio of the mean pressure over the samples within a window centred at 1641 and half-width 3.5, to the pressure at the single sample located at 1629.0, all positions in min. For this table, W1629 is -0.19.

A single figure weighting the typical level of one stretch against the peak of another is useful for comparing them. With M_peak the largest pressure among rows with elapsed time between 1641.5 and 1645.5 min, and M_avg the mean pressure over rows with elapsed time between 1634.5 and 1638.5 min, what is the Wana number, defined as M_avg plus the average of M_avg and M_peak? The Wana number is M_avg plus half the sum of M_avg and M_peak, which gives 357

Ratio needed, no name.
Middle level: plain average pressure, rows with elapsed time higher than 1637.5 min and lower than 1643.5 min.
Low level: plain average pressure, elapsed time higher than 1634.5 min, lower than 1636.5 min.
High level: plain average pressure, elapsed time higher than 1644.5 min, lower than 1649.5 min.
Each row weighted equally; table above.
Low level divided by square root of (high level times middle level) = 0.94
